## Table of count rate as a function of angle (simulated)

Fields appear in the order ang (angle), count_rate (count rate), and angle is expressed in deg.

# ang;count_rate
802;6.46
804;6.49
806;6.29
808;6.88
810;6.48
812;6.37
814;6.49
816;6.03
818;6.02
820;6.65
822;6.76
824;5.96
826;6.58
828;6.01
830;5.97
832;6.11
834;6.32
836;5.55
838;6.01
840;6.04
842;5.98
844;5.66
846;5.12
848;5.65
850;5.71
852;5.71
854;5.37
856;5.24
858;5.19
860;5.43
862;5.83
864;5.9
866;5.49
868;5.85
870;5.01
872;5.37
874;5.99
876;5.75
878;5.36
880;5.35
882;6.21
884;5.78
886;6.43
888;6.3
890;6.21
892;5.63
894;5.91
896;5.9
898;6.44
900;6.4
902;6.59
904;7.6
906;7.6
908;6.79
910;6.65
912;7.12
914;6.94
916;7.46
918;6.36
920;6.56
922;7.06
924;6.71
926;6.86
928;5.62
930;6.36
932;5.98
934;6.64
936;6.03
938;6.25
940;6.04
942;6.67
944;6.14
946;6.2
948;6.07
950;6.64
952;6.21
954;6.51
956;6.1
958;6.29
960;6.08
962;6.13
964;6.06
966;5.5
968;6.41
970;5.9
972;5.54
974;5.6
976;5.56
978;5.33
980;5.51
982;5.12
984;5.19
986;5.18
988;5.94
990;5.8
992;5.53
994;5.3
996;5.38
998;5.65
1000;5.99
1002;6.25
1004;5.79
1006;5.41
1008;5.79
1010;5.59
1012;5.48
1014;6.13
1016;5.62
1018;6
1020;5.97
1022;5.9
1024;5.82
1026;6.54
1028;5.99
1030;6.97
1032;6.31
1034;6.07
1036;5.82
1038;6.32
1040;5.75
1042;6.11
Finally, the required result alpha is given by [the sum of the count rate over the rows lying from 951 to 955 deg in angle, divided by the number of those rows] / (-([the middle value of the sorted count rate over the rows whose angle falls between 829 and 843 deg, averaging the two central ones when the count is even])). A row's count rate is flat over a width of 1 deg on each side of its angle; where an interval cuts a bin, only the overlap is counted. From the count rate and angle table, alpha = -1.06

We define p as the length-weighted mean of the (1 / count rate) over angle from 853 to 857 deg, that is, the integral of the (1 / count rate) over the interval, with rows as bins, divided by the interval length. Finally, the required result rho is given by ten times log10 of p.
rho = -7.25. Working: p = 0.189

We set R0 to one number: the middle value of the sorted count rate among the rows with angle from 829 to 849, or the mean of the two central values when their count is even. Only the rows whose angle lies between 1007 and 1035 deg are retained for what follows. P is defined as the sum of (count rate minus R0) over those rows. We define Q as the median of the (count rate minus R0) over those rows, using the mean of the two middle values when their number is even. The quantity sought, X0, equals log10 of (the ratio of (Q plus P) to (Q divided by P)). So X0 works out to 1.8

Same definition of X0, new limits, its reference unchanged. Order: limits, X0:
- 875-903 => 0.7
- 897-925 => 2.3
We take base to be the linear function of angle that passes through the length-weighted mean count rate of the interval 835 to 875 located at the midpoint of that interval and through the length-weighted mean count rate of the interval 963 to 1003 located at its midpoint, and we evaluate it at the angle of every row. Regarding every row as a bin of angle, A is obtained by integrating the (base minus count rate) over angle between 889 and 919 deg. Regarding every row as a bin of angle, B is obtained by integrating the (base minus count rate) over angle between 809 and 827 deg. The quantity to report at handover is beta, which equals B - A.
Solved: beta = 17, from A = -31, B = -14.0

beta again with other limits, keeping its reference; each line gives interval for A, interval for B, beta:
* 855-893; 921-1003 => -25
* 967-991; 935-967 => -19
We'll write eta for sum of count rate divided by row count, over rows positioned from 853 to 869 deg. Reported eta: 5.54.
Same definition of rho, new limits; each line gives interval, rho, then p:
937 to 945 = -7.97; 0.160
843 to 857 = -7.39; 0.182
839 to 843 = -7.79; 0.166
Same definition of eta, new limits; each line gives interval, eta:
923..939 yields 6.31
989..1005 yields 5.71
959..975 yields 5.90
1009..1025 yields 5.81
